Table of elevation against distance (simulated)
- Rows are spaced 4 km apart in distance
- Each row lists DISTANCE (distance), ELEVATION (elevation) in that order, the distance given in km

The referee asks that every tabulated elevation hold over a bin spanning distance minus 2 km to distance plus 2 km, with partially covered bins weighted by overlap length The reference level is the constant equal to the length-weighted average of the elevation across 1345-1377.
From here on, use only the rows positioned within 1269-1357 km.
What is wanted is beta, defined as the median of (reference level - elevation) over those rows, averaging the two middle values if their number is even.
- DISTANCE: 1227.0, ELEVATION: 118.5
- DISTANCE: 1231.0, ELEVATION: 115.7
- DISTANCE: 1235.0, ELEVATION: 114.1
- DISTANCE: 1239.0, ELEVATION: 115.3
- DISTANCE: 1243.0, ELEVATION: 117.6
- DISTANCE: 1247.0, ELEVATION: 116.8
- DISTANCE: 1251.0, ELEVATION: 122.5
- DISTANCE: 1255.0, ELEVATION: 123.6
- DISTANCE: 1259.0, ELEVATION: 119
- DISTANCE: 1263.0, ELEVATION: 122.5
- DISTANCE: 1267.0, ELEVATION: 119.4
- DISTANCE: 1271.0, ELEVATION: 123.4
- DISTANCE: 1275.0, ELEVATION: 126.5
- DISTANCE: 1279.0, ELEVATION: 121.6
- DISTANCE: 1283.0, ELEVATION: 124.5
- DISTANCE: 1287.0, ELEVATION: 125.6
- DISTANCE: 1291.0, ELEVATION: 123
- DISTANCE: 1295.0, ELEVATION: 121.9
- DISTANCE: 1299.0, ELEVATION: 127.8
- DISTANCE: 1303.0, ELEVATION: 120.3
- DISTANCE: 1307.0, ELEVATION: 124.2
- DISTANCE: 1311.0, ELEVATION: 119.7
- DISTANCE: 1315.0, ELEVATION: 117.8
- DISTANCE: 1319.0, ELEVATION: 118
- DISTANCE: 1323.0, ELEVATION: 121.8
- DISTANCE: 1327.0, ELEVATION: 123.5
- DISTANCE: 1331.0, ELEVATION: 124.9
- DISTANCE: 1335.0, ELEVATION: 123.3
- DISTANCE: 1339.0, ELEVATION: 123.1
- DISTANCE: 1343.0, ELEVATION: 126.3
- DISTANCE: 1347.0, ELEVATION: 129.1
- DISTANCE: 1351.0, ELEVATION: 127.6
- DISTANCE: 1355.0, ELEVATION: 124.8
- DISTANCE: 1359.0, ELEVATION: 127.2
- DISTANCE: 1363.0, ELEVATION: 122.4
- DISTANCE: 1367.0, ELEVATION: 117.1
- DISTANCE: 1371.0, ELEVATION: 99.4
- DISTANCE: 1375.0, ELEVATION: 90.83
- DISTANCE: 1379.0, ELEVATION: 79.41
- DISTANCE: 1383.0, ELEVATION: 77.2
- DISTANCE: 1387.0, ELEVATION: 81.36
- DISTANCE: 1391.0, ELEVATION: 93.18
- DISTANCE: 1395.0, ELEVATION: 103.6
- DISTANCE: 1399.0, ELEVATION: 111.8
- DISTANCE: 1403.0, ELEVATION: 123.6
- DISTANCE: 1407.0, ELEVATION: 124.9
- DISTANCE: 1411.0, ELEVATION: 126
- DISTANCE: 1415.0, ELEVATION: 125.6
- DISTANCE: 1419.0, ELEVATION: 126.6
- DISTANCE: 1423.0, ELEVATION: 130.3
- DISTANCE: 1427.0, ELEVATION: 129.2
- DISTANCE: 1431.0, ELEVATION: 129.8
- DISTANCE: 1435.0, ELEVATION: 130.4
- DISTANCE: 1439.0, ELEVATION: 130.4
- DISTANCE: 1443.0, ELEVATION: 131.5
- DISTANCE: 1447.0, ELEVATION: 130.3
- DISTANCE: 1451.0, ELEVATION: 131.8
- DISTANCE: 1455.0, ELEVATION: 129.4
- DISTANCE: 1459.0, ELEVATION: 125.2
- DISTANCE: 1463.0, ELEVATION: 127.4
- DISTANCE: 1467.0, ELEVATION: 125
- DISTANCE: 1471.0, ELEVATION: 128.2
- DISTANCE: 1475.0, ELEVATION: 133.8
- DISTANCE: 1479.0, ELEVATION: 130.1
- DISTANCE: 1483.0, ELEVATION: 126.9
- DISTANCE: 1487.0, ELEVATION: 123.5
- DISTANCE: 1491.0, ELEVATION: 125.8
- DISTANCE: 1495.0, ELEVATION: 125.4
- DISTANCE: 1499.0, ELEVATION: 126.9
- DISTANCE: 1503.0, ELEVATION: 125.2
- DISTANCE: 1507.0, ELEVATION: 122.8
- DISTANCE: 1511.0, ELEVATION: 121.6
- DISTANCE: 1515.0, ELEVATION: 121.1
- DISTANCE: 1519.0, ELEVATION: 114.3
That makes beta -6.1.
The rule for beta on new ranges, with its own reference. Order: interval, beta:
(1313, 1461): -7.6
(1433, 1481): -12.9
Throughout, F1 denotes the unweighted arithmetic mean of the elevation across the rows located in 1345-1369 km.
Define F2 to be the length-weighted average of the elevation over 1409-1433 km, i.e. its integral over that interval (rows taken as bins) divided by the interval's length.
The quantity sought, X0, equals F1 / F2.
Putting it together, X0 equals 0.97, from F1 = 125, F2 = 128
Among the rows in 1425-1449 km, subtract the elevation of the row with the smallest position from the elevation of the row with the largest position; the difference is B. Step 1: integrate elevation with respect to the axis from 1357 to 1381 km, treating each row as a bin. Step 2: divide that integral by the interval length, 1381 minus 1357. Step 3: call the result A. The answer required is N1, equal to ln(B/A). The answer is -4.6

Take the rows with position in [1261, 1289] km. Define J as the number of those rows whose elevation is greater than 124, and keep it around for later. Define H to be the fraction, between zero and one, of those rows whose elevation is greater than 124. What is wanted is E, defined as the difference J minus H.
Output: 2.6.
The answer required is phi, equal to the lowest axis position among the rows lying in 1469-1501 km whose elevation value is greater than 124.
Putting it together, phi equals 1471.0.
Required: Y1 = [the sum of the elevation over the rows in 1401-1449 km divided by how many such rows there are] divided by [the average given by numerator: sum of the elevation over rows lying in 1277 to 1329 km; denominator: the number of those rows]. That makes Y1 1.05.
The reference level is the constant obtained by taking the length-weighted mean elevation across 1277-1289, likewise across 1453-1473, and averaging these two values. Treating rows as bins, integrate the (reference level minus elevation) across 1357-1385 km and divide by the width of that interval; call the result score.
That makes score 24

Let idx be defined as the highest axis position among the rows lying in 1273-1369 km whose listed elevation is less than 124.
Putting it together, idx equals 1367.0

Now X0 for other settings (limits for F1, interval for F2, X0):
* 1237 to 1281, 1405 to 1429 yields 0.95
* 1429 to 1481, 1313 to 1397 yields 1.16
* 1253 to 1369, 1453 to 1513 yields 0.97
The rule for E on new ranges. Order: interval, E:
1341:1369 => 4.3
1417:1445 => 6.0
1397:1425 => 4.3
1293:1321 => 1.7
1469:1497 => 5.1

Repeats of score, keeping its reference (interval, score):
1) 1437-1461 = -4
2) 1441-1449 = -5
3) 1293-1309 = 2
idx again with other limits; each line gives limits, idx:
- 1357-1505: 1487.0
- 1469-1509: 1507.0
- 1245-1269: 1267.0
